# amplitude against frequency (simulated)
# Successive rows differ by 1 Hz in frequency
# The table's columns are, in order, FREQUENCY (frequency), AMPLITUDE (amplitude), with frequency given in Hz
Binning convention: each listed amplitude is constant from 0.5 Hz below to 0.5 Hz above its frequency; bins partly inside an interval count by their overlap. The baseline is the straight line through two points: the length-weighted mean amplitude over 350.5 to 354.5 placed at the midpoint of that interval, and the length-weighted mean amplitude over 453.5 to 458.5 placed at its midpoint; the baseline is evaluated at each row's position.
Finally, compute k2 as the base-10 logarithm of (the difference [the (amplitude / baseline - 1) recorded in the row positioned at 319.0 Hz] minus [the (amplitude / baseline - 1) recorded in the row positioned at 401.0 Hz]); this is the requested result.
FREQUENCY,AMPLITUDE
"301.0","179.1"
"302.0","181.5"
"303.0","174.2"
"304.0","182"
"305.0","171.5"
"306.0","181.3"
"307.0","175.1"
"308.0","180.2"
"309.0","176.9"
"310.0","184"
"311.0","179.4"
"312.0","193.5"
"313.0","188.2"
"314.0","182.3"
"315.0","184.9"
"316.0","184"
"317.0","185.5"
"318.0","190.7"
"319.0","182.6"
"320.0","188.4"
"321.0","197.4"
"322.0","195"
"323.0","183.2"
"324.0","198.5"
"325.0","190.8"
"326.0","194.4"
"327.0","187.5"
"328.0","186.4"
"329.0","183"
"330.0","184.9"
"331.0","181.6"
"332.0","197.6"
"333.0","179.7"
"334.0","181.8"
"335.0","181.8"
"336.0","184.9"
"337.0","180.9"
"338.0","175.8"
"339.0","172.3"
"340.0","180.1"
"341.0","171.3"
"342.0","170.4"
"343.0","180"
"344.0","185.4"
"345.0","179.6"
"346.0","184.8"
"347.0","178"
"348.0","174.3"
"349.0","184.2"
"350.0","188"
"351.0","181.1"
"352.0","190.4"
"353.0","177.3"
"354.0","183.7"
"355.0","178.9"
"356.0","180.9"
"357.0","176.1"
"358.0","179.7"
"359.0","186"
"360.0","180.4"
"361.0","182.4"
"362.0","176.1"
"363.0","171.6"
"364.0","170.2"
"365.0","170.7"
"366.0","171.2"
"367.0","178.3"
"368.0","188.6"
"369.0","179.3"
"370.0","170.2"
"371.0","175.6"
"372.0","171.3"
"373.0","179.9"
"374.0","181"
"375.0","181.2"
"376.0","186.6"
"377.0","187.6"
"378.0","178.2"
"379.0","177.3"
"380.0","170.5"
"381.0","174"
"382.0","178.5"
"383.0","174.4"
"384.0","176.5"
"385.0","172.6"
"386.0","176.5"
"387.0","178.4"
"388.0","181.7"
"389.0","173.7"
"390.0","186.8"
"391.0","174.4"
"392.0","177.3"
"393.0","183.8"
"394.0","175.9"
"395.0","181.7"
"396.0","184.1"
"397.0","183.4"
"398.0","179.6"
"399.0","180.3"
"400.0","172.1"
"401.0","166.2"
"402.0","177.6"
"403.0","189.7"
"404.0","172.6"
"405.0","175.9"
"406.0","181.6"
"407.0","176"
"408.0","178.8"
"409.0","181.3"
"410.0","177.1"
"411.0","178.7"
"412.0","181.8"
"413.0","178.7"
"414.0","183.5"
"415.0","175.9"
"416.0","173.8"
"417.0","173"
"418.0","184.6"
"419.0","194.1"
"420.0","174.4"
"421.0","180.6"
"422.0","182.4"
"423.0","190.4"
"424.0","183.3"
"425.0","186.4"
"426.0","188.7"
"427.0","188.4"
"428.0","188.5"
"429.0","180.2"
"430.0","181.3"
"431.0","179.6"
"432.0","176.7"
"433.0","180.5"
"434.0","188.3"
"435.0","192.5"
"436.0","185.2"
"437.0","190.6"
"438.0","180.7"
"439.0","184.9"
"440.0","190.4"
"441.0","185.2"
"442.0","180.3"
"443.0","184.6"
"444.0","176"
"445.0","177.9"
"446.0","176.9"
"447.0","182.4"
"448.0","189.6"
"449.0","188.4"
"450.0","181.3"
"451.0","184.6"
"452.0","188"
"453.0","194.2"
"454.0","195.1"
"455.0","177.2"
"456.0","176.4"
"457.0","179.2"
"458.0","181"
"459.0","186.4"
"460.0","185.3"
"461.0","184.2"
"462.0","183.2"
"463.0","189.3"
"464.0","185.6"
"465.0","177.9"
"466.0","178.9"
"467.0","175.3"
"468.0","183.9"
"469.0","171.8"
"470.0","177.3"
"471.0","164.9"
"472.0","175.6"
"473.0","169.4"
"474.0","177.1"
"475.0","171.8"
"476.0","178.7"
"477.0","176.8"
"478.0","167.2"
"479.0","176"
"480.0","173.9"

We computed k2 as -1.1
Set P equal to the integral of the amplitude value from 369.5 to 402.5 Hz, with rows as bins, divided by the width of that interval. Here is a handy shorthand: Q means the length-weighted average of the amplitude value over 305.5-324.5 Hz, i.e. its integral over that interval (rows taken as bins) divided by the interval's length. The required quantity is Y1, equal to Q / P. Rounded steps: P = 177.8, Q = 186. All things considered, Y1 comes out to 1.04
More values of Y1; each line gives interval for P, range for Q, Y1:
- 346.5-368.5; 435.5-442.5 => 1.03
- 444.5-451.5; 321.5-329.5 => 1.04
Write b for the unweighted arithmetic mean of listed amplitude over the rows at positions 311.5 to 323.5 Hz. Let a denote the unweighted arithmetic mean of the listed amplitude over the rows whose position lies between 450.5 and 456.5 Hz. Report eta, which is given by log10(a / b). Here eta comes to -0.005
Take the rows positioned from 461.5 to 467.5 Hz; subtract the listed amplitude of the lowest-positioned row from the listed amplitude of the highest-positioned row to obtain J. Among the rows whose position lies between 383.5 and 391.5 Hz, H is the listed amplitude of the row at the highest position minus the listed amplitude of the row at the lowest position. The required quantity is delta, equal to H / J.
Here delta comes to 0.3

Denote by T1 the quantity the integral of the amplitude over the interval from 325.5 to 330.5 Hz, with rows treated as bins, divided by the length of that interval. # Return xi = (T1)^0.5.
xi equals 13.7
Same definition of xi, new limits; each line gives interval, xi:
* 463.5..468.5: 13.4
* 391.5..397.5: 13.5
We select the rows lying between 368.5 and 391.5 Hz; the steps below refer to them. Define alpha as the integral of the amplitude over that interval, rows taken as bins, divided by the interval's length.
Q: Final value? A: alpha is 178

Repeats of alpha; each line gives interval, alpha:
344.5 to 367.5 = 179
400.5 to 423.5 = 180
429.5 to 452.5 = 184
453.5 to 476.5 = 179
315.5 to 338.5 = 187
